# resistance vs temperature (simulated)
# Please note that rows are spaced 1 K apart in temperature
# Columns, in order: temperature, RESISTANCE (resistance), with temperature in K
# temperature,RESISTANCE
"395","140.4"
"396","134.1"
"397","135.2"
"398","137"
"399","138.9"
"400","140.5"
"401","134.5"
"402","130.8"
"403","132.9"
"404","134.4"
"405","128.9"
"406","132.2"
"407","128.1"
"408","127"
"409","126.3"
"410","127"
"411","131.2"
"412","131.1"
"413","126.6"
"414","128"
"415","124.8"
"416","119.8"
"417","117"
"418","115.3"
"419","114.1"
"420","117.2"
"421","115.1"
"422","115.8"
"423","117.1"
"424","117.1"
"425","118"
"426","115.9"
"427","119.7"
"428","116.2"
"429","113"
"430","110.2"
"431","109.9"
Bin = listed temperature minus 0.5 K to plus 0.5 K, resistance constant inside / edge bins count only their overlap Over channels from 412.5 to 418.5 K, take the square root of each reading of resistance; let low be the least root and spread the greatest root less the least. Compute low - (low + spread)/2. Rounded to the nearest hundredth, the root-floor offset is 5.08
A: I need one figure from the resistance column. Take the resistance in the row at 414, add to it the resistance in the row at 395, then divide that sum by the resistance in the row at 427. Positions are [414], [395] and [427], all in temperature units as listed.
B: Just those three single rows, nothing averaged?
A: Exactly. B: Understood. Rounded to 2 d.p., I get 2.24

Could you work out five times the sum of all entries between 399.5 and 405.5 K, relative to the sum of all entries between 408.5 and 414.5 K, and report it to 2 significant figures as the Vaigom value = 5.2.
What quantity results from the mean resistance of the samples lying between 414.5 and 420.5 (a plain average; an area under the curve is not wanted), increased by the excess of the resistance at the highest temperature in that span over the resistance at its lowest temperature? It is 110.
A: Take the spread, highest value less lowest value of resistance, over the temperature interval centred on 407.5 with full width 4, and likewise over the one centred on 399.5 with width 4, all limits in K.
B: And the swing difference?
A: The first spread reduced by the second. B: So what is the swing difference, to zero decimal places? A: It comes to 0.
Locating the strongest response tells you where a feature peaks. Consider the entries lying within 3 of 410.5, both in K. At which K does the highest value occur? 411 K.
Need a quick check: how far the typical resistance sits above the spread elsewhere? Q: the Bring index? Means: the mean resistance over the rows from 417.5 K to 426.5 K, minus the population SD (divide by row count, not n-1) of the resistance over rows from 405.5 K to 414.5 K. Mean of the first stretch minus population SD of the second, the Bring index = 114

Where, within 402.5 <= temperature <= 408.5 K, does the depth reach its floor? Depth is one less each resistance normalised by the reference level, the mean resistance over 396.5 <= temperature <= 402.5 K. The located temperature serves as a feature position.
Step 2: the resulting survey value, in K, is 404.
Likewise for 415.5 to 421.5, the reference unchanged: 416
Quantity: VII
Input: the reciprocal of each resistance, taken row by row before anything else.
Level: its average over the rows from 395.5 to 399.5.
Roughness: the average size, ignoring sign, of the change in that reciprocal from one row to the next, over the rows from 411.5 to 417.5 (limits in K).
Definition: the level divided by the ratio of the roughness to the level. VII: 0.25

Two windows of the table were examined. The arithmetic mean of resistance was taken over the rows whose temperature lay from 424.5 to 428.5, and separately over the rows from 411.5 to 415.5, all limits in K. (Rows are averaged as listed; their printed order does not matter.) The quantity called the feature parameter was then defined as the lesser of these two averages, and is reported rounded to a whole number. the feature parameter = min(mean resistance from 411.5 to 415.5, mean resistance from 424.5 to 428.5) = 117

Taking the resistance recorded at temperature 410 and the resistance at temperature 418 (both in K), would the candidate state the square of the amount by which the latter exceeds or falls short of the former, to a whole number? 137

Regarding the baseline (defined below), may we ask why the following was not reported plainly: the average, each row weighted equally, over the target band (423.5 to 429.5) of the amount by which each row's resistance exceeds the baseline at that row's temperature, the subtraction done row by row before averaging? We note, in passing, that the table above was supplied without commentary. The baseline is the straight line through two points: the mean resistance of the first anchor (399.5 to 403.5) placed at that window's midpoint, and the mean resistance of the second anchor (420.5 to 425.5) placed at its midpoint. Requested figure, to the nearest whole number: 3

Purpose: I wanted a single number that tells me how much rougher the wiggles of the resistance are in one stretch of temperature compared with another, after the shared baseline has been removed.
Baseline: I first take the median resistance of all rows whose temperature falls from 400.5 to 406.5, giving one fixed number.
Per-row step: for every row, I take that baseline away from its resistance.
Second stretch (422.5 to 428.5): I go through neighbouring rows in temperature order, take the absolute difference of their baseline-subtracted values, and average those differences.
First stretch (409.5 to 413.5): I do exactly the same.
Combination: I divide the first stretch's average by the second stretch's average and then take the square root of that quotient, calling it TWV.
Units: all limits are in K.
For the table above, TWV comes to 1.19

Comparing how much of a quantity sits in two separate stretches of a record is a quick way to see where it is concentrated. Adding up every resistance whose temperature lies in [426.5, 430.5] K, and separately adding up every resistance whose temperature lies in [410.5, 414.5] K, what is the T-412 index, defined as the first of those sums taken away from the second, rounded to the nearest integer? 58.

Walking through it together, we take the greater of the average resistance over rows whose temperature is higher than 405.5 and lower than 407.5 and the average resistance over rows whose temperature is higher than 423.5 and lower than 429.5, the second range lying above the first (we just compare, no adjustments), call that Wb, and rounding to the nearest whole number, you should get 130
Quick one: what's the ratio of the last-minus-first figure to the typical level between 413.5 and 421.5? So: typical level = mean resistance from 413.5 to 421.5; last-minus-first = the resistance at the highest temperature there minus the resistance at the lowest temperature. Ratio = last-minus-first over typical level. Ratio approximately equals -0.11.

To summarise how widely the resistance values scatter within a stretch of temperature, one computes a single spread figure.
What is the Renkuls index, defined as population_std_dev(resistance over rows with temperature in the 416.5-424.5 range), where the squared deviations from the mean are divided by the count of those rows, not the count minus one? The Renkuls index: 1.1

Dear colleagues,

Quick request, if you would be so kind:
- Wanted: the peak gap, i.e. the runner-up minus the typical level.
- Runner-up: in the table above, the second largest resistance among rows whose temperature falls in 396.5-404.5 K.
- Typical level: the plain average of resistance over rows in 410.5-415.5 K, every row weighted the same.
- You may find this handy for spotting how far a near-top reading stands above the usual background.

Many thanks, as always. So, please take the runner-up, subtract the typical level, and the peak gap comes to 11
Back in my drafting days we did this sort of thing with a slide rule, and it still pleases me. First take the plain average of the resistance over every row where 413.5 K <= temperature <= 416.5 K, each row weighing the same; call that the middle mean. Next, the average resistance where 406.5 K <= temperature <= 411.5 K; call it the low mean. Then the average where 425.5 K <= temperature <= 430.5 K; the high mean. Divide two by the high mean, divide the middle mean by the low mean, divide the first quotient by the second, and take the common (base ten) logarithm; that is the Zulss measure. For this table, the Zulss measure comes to -1.75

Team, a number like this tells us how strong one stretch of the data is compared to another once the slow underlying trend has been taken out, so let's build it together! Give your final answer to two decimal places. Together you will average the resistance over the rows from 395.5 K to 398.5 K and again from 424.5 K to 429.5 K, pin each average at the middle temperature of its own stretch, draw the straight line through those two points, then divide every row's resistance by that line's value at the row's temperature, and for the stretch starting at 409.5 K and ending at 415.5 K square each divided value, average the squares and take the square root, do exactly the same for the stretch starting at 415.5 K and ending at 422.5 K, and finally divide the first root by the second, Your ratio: 1.07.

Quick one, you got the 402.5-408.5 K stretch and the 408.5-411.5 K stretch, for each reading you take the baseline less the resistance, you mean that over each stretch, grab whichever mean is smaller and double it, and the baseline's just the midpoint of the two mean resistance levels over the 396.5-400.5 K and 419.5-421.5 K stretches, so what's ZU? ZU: -7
